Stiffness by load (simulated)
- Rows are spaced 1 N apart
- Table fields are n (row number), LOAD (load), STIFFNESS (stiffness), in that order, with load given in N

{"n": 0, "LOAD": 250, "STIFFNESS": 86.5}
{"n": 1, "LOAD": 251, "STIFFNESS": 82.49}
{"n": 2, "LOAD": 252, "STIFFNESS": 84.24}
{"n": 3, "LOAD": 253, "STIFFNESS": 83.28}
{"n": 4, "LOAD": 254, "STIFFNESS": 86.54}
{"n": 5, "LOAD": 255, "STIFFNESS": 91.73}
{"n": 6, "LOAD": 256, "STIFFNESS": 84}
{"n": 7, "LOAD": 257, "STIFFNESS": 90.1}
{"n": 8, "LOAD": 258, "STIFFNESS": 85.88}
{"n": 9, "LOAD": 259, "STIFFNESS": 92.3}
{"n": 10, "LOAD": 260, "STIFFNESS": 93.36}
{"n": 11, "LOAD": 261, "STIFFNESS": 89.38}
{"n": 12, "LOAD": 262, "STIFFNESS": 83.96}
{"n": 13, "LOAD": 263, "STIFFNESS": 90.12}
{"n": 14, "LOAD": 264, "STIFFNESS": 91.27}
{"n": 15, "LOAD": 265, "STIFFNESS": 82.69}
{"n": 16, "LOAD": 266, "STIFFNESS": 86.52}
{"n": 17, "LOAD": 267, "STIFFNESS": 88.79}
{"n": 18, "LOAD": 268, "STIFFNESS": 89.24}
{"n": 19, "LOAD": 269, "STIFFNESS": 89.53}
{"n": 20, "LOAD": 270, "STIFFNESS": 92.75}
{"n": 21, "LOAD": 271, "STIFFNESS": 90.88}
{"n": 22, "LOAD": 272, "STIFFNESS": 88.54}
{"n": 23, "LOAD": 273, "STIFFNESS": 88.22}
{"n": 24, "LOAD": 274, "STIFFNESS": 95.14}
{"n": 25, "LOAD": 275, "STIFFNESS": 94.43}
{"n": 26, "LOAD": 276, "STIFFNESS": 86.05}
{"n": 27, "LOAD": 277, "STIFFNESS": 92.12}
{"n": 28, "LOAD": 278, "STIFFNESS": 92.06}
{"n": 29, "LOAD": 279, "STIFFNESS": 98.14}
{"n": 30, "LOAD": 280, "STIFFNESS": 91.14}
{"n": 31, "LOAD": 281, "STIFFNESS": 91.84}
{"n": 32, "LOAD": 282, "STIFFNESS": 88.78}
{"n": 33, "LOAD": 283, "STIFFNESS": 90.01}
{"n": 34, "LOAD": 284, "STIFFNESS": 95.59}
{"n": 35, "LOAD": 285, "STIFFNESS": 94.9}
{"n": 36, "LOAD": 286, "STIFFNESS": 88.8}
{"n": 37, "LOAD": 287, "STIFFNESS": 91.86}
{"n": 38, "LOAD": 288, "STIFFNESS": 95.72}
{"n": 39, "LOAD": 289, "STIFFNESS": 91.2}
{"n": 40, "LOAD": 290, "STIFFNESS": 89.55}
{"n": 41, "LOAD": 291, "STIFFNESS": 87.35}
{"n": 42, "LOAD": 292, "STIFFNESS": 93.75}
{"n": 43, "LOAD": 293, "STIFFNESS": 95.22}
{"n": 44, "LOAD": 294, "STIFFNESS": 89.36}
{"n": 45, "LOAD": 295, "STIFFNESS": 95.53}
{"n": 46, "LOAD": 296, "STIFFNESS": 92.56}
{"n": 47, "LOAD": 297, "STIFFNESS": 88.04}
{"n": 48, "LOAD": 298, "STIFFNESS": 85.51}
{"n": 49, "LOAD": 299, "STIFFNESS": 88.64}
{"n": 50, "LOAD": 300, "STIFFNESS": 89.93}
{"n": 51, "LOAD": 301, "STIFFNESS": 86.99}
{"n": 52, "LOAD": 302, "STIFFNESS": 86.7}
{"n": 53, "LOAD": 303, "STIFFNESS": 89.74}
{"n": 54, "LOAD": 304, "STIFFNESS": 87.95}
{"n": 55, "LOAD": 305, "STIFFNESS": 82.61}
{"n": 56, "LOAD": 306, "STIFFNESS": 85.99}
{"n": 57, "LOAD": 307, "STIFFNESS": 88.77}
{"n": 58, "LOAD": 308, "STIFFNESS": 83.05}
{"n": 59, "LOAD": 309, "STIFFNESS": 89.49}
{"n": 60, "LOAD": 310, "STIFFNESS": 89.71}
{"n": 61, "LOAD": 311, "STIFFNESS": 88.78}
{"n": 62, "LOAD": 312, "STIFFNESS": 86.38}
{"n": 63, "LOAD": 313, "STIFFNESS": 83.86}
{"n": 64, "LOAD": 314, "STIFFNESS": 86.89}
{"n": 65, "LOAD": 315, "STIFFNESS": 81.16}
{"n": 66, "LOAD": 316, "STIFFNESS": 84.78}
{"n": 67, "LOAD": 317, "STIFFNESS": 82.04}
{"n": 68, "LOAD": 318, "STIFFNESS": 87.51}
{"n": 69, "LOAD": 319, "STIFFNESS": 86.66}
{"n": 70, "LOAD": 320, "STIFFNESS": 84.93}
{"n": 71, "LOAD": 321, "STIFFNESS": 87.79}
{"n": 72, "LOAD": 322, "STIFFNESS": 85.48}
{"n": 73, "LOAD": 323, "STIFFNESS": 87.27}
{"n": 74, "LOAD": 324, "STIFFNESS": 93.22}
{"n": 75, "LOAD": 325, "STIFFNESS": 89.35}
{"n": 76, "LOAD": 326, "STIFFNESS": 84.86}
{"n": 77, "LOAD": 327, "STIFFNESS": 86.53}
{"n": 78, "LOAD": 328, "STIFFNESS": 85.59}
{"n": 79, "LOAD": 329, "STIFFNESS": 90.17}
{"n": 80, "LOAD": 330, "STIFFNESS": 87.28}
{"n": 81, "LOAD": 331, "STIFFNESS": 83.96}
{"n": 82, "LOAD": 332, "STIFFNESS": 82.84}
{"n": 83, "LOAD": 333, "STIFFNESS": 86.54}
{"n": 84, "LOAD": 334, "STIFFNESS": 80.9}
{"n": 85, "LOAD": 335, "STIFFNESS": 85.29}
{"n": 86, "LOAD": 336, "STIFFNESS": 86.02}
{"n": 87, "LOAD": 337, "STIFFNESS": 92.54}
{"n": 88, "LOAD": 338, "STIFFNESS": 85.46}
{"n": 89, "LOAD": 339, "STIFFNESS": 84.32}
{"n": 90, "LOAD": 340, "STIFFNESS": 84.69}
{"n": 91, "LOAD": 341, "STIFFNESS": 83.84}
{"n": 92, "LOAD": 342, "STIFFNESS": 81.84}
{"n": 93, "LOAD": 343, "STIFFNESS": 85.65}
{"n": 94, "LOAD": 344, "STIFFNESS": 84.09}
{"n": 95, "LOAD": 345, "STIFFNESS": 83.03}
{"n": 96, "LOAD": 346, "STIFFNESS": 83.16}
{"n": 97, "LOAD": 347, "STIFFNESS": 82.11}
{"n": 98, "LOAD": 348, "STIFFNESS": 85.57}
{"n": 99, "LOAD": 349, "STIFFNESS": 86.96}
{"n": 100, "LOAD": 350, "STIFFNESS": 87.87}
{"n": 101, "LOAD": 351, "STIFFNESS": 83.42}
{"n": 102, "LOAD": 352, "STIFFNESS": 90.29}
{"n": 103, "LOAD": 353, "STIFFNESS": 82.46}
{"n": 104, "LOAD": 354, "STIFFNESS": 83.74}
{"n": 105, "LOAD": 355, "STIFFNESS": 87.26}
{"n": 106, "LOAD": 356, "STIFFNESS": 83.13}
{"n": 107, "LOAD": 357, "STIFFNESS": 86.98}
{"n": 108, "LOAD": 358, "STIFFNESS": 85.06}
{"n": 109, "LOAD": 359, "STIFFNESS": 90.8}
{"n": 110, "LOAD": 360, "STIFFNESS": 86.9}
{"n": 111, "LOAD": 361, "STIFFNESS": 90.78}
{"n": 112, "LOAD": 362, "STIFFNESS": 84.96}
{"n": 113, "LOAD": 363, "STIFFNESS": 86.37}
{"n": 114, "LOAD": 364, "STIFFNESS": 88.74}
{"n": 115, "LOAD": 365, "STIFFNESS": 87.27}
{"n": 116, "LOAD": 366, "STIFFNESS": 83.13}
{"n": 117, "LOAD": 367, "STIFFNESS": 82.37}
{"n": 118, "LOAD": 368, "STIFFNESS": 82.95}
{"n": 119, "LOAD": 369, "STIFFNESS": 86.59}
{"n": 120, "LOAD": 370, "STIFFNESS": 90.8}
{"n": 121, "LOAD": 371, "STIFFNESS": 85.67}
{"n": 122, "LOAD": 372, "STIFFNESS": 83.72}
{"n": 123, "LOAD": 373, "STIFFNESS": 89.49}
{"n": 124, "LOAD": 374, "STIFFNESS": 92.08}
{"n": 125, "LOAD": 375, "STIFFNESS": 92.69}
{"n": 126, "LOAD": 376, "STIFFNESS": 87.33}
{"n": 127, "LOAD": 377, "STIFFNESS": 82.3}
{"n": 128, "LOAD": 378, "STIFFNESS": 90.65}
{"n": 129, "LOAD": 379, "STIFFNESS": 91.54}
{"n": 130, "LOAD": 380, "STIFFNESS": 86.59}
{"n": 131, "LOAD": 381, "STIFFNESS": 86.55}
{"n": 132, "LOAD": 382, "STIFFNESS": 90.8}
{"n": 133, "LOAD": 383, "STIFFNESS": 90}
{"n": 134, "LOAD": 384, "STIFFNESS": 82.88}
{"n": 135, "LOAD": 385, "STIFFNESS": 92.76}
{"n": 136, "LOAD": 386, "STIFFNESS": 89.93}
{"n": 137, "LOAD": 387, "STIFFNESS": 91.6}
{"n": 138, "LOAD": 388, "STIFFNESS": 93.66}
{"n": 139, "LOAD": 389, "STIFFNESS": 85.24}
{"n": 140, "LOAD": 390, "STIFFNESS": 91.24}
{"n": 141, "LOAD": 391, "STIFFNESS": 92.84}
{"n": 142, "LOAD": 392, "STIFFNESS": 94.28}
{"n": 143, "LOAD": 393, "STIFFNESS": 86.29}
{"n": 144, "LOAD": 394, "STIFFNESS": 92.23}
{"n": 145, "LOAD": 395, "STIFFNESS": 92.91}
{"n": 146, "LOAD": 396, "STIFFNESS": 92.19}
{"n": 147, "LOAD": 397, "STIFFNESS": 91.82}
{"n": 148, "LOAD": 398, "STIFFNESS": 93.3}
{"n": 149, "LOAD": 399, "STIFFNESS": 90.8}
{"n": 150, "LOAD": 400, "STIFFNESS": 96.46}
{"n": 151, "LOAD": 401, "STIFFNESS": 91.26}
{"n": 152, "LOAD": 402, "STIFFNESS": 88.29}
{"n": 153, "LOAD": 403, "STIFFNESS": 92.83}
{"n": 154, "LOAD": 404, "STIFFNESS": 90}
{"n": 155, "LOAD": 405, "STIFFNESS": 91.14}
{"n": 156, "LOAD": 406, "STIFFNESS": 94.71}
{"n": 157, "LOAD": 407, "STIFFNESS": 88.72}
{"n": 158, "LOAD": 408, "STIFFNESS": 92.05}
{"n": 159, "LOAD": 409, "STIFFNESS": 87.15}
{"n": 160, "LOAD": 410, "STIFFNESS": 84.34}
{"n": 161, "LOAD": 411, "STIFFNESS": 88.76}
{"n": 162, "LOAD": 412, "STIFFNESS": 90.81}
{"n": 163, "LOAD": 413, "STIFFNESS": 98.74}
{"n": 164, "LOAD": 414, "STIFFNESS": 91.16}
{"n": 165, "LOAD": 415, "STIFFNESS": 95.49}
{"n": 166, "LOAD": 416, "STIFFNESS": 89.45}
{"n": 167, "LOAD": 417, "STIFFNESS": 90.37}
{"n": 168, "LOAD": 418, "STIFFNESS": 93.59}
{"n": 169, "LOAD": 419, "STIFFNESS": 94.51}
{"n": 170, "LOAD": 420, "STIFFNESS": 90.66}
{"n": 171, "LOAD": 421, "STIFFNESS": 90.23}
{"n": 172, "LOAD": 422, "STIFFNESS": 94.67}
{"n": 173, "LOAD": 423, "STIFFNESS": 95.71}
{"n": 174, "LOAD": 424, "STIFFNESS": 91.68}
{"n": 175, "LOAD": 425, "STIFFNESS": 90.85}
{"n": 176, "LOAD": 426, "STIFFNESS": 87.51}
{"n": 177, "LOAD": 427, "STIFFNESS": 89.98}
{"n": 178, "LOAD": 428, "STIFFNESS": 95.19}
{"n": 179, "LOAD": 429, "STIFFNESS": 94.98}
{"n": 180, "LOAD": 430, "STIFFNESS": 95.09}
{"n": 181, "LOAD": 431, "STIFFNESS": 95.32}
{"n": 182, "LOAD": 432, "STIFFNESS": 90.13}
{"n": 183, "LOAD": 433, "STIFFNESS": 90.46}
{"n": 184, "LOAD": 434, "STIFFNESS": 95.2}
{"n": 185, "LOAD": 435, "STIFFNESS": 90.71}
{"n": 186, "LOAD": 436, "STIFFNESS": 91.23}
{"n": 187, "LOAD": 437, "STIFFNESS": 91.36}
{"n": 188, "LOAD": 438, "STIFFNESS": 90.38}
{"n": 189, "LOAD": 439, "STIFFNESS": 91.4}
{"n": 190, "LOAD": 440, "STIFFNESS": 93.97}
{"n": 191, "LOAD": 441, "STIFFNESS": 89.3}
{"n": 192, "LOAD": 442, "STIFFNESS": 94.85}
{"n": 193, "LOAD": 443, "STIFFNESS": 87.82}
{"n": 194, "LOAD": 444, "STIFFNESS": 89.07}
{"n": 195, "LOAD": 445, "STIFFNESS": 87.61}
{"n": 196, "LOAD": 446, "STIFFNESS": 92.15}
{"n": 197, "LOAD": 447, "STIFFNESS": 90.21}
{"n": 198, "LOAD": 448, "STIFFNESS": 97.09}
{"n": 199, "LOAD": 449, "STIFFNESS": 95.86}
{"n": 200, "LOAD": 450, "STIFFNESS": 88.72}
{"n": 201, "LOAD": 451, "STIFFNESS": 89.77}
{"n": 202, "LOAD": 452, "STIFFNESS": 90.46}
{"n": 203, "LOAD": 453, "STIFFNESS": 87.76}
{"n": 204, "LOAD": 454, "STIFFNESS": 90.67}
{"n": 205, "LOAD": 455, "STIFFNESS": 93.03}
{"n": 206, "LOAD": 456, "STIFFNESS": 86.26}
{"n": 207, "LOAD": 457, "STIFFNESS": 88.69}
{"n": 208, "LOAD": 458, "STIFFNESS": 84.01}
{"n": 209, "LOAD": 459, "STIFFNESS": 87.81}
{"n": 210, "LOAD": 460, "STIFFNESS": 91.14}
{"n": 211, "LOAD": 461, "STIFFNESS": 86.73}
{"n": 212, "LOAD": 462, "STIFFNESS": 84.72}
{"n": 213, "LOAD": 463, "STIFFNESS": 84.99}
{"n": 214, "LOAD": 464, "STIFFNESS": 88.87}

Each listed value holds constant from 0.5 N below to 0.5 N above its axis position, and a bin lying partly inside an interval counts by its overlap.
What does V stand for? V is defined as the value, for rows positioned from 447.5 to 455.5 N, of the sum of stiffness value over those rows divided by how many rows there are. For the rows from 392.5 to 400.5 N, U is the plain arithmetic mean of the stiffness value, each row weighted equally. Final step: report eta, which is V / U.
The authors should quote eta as 1.00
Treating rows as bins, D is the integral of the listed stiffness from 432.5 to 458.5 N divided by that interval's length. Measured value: 90.7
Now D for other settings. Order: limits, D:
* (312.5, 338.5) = 86.1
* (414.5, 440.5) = 92.3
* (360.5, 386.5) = 87.7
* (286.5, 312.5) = 89.2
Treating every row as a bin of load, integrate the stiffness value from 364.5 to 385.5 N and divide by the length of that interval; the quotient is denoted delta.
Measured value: 87.5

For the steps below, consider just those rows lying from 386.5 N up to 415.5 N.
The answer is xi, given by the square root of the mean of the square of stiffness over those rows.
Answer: 91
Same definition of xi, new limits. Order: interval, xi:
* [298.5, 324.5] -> 87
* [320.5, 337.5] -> 87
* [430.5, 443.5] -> 92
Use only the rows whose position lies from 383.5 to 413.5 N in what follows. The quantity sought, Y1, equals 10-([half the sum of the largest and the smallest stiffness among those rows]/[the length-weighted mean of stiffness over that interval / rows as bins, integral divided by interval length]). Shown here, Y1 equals 9.00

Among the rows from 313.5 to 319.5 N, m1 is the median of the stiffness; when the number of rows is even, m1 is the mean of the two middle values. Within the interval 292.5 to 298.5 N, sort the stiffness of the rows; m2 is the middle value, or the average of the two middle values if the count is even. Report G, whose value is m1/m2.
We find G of 0.94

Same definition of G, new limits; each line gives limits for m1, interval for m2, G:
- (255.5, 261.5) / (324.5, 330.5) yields 1.03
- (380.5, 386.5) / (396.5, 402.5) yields 0.98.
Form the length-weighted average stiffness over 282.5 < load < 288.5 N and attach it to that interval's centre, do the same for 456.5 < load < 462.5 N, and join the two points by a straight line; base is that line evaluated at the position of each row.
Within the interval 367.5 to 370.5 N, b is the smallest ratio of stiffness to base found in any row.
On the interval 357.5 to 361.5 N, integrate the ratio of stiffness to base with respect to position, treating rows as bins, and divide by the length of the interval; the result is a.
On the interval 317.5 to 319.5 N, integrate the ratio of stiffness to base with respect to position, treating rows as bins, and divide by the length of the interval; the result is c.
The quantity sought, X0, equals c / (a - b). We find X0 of 17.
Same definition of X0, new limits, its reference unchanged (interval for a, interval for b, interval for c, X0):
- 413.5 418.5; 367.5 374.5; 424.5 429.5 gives 9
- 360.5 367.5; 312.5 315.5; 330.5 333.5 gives 13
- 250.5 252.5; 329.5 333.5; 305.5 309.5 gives -48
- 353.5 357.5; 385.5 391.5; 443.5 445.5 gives -92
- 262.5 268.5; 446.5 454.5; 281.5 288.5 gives -16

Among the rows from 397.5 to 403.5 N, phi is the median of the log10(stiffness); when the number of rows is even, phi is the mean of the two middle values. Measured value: 1.96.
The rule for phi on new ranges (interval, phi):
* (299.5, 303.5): 1.95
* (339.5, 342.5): 1.92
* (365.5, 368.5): 1.92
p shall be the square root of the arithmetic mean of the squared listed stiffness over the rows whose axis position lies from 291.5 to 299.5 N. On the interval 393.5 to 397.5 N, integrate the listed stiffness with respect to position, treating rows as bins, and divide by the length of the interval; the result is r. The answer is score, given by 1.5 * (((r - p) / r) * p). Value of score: 1.7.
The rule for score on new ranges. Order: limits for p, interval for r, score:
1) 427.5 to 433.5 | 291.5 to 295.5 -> -0.1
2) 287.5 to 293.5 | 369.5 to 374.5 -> -6.0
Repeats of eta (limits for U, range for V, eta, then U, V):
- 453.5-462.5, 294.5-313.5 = 1.00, 88.12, 88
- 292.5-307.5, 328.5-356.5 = 0.96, 88.90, 85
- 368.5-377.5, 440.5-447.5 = 1.03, 87.85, 90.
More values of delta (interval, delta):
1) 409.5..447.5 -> 91.7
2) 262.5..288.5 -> 91.0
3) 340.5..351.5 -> 84.3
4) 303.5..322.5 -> 86.0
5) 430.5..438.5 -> 91.8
